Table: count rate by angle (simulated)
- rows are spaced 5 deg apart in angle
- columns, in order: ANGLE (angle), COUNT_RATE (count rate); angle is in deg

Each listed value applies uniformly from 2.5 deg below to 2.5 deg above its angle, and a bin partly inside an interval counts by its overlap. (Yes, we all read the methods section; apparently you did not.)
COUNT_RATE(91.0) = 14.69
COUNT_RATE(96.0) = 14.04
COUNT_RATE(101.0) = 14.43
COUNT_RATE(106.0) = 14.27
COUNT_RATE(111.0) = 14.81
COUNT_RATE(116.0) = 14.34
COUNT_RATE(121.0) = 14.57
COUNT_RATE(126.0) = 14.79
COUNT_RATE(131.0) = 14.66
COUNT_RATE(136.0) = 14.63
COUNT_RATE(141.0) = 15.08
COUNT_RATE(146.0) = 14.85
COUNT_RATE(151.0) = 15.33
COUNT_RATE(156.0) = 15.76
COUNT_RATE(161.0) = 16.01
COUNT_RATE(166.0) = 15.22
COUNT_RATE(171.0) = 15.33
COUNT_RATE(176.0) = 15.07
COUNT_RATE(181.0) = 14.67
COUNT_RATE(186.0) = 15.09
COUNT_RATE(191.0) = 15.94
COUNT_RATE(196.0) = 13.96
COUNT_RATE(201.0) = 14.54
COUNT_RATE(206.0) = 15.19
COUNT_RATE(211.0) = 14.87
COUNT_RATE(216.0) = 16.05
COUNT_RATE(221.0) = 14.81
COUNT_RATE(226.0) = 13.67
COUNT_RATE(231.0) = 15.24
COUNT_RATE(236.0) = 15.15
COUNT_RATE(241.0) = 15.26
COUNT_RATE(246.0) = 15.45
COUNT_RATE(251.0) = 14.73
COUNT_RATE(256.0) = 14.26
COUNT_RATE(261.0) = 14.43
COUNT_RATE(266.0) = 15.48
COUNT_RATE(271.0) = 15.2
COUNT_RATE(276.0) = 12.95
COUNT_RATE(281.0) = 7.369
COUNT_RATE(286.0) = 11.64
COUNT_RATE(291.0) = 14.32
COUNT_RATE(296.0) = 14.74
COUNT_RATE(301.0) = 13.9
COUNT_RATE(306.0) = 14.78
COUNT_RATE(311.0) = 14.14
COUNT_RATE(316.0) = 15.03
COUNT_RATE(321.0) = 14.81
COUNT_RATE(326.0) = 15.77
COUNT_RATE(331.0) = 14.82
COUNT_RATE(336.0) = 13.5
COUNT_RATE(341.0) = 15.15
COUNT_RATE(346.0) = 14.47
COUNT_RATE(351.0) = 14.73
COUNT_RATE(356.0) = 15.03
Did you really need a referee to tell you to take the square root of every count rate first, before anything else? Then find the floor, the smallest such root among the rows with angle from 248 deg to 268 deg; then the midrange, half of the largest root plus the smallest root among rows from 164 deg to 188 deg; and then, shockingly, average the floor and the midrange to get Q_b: 3.8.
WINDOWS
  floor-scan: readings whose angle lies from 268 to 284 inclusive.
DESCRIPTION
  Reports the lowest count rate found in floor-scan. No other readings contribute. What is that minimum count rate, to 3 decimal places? 7.369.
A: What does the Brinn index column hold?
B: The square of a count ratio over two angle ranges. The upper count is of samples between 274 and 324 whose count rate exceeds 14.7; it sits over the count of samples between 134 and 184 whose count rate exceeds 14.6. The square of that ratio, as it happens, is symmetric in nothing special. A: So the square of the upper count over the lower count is 0.2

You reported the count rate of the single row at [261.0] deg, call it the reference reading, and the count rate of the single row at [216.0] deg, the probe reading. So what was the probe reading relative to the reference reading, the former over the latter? 1.11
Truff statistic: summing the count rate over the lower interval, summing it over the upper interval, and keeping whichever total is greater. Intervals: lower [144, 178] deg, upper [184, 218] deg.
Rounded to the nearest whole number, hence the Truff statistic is 108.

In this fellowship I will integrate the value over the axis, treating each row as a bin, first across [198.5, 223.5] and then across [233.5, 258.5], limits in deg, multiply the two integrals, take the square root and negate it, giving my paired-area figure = -376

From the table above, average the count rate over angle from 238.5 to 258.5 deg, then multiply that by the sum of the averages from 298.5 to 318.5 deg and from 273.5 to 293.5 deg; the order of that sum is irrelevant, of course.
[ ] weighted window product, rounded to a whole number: 389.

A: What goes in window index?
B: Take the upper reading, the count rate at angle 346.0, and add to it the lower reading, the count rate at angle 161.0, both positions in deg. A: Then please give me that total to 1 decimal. 30.5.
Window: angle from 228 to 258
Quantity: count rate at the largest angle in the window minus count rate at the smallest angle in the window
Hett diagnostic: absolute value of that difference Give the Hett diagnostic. 1.0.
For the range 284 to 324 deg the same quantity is 3.2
